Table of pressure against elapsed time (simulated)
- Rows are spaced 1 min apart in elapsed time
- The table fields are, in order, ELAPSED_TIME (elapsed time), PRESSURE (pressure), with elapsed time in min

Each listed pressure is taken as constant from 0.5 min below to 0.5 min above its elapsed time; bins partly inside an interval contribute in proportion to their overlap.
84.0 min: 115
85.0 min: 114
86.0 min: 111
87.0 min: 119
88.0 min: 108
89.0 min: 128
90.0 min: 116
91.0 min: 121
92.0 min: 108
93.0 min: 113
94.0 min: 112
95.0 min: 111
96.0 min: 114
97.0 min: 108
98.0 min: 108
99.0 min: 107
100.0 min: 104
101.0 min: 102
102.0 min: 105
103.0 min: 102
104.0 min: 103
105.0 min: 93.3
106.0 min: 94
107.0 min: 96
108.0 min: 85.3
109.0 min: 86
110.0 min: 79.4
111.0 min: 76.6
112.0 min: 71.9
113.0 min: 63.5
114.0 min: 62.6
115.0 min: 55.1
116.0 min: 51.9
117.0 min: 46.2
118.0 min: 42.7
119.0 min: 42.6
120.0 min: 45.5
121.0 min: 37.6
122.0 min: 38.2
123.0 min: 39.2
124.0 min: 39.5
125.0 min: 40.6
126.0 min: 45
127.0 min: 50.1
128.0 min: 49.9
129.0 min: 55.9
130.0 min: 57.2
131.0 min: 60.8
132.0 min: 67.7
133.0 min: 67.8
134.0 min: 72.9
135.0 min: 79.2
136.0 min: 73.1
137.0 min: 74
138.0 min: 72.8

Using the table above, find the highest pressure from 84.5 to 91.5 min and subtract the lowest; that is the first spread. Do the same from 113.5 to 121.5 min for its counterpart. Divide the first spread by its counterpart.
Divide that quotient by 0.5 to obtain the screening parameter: 1.6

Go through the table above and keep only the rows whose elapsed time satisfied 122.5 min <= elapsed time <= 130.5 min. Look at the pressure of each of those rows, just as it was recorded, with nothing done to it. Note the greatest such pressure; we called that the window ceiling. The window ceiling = 57.2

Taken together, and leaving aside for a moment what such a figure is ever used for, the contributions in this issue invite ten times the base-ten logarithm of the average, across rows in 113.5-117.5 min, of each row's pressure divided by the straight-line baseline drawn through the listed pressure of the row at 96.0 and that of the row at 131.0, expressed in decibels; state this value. -1.9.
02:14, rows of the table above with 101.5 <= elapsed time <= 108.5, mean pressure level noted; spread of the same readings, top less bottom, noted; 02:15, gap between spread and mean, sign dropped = 77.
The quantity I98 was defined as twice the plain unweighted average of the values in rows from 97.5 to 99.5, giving 215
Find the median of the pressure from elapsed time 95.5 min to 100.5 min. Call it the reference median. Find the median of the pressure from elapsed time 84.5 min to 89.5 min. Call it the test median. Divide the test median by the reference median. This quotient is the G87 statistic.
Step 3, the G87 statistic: 1.06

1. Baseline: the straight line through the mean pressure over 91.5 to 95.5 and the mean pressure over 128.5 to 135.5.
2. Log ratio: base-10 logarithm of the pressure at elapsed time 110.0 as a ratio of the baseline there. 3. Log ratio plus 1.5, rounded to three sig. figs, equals 1.44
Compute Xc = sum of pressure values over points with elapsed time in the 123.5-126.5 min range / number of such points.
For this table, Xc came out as 42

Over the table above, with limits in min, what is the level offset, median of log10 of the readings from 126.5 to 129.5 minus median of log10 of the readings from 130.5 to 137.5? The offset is -0.16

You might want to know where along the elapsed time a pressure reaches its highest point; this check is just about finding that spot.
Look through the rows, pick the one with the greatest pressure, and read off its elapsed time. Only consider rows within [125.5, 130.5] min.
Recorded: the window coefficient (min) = 130.0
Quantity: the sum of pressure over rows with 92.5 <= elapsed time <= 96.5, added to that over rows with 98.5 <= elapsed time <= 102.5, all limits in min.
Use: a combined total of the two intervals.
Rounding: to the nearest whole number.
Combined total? 868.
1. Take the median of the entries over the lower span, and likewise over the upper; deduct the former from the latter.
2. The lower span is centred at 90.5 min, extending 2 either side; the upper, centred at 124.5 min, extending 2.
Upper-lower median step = -78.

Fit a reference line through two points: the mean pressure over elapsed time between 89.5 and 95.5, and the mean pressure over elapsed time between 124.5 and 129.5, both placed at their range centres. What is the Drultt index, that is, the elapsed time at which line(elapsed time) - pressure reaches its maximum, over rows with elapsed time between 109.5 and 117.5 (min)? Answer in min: 117.0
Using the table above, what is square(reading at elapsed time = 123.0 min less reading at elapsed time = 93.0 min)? 5446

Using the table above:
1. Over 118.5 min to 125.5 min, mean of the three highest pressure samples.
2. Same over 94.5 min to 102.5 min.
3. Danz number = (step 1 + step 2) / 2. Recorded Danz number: 77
